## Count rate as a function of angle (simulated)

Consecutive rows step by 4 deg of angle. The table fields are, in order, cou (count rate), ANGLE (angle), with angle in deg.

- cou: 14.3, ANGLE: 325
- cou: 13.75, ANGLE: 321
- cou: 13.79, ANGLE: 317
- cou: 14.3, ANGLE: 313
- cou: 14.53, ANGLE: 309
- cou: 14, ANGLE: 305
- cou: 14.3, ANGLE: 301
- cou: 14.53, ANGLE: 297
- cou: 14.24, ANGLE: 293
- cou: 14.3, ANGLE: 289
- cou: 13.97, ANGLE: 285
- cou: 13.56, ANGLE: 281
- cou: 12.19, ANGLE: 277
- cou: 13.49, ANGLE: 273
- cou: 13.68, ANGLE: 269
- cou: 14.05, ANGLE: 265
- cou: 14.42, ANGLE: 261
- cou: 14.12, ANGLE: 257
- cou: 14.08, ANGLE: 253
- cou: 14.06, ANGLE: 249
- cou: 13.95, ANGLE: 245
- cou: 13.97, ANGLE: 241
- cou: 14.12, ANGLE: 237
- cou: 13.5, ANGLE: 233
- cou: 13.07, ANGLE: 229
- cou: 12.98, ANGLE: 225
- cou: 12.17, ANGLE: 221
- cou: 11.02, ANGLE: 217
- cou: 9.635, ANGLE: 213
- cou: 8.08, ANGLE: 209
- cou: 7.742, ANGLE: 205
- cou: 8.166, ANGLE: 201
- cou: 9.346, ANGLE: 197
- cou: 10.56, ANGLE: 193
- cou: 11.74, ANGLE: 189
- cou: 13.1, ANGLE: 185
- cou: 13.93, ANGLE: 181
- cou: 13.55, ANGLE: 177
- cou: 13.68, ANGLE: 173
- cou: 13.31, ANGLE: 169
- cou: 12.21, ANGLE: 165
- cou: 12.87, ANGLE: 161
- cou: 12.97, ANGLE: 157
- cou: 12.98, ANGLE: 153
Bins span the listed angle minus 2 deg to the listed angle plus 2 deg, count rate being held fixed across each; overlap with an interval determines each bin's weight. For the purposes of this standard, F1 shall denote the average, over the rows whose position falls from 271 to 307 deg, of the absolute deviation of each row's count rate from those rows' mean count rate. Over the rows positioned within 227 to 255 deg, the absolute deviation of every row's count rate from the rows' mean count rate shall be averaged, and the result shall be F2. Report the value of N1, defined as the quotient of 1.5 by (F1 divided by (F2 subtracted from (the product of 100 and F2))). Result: 90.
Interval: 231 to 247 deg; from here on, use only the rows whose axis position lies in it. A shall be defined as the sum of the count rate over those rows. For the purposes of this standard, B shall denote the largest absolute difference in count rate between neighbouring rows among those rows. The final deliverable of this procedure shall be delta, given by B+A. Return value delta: 56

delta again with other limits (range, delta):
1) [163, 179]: 54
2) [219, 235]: 53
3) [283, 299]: 57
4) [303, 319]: 57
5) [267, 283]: 54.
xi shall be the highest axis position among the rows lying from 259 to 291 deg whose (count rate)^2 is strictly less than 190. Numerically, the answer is 281 deg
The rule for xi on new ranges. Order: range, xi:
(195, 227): 225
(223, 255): 233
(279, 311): 281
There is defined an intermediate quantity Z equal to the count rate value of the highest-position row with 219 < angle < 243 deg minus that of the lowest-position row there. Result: 1.8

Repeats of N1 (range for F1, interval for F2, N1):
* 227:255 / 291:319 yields 96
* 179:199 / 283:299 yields 16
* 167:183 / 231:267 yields 118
